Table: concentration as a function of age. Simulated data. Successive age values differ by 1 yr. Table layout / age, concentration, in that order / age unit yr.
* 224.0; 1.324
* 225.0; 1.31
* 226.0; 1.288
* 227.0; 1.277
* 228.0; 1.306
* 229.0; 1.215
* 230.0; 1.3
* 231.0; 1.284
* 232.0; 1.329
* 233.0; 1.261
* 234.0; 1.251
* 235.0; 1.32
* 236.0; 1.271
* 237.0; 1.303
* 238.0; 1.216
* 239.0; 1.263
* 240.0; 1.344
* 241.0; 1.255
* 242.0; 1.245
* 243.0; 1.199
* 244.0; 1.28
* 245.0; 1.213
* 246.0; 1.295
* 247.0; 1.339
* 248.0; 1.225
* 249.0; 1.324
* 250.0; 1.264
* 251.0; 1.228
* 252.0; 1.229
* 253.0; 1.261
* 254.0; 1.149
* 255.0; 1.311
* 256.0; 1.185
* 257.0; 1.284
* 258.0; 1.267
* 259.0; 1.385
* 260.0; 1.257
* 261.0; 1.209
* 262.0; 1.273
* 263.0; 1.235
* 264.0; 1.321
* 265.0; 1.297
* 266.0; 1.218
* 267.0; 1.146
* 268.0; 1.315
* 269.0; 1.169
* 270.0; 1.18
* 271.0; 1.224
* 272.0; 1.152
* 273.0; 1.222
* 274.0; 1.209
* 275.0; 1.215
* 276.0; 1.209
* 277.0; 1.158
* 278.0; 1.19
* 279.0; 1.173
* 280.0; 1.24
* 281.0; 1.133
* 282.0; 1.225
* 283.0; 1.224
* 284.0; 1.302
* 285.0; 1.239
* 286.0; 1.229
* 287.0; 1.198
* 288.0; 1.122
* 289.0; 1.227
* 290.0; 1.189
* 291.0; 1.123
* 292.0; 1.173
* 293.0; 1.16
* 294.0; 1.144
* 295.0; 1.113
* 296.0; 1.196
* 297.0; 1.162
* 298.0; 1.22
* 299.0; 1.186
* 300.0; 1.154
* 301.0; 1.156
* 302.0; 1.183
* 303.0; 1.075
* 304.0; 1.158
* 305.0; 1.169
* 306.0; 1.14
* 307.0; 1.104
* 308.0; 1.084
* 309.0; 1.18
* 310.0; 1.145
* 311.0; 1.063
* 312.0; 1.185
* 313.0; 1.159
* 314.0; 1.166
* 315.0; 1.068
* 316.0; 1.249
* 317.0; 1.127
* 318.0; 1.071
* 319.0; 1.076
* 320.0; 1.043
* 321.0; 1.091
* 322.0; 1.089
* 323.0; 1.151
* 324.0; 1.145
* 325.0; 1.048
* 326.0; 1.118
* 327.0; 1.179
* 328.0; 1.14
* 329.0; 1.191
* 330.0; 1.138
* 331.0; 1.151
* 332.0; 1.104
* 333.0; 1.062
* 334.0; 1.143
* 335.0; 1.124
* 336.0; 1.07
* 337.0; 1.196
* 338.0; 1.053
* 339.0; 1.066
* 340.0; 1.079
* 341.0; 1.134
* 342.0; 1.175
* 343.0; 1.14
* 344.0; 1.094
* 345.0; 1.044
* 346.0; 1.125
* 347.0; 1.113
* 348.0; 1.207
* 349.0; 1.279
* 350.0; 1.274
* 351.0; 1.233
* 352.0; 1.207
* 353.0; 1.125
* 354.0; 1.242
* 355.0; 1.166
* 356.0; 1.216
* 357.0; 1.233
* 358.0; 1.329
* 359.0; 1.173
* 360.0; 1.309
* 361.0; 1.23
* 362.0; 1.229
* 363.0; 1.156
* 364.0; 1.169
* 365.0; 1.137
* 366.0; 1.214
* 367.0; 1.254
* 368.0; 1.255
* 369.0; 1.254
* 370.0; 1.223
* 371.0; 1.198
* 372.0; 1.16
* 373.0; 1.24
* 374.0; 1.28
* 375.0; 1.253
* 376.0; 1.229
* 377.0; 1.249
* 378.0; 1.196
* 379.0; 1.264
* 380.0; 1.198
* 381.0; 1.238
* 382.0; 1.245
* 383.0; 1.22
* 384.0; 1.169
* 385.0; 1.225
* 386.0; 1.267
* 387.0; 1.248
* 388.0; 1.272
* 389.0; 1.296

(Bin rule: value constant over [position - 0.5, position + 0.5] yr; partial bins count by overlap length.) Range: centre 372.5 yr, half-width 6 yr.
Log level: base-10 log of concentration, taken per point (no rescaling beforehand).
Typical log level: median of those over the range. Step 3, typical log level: 0.09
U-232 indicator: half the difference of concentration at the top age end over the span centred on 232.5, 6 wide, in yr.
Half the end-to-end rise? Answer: 0.01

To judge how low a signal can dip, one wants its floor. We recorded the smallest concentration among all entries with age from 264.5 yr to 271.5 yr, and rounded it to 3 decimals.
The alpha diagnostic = 1.146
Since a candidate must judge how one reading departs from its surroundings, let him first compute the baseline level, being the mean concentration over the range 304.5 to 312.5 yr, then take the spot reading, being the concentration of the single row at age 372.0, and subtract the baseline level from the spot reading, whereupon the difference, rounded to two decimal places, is 0.03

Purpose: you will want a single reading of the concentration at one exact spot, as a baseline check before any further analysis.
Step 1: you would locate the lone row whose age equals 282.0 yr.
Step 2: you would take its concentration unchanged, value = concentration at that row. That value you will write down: 1.225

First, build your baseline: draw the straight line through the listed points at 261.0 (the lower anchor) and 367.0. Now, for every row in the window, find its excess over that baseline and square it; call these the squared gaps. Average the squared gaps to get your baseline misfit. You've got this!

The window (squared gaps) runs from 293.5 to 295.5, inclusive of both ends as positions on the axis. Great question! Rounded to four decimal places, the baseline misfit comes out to 0.0092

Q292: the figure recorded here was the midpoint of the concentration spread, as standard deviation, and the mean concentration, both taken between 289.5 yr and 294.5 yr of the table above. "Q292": 0.59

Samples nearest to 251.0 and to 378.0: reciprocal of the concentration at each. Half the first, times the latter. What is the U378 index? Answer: 0.340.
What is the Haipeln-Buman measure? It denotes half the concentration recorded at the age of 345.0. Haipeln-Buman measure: 0.522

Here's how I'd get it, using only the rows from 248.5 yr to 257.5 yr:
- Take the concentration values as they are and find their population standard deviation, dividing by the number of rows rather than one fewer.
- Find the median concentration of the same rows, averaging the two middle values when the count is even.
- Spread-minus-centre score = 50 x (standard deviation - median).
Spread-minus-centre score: -60.4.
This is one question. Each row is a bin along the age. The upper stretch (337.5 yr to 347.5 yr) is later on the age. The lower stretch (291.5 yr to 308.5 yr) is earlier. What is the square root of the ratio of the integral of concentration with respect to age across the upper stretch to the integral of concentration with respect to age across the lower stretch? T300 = 0.75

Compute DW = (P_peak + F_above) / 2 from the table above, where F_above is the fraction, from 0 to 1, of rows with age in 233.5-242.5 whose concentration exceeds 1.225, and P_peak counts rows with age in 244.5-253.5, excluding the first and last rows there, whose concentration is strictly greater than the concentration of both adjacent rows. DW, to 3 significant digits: 1.44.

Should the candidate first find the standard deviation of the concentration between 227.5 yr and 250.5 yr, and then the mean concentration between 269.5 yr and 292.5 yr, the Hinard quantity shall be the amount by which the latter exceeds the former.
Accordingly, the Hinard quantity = 1.16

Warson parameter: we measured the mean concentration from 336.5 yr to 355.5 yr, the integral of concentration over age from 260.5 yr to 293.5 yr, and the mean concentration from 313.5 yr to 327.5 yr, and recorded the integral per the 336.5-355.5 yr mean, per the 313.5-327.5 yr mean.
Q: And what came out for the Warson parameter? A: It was 31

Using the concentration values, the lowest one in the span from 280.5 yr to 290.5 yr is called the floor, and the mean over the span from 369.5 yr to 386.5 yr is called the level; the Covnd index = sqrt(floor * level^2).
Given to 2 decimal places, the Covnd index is 1.30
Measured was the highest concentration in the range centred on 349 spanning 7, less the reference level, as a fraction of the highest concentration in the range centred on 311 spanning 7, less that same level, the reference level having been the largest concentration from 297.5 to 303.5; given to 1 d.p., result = -1.7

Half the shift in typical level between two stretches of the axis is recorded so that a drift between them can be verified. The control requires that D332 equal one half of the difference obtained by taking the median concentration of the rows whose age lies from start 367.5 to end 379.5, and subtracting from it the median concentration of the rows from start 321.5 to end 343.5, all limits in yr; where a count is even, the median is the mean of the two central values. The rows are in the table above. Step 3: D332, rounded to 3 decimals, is 0.054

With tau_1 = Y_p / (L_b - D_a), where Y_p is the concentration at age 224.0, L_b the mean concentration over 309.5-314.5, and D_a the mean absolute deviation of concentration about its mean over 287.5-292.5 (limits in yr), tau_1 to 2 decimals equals 1.19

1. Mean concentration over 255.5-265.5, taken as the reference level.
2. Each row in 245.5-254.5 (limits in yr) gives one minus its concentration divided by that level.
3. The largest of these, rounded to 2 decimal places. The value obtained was 0.10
